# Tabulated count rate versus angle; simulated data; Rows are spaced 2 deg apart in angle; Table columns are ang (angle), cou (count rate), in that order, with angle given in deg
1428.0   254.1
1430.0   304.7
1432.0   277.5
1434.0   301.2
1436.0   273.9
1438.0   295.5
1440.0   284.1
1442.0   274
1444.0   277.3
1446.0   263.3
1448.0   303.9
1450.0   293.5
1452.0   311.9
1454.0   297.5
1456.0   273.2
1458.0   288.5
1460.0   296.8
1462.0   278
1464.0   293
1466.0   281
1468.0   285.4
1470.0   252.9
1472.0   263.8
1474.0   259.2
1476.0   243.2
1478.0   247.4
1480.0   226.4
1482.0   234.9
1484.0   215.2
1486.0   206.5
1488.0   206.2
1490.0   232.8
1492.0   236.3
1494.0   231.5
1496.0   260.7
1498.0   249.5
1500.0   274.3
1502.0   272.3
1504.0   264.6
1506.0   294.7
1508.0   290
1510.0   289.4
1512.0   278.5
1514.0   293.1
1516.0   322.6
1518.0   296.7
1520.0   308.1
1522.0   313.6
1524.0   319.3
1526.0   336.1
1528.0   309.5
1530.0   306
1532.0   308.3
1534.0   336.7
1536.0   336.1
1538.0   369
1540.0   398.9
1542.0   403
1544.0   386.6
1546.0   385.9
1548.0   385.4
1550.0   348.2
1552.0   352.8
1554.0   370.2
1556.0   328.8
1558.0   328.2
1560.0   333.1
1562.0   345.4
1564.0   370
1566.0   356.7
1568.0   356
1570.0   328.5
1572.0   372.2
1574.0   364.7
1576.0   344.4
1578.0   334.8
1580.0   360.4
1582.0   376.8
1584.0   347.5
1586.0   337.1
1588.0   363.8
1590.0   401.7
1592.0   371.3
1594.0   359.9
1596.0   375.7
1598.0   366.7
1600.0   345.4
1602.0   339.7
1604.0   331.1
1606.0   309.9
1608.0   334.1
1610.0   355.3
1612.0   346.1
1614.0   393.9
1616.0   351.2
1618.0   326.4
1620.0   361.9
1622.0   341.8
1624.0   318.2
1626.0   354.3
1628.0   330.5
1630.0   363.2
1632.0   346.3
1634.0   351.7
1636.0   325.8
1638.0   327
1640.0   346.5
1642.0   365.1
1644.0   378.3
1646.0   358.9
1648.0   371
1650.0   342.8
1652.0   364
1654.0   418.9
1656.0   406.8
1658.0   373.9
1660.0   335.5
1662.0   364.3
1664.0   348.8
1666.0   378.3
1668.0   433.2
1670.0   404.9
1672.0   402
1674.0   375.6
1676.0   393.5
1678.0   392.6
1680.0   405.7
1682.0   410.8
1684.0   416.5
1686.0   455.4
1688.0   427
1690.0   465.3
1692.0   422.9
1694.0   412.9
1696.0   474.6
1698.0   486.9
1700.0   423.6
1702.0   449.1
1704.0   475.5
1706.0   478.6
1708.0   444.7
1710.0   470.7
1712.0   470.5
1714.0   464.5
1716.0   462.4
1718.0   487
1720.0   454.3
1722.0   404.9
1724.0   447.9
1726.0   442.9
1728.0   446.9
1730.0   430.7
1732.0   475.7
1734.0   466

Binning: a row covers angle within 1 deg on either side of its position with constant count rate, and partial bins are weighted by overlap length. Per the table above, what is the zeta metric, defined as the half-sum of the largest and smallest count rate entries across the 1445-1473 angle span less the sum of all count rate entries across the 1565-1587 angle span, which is -3597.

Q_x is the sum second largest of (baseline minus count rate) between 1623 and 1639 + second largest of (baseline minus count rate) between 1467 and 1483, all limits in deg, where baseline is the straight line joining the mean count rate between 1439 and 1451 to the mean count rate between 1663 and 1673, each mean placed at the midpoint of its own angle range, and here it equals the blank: 118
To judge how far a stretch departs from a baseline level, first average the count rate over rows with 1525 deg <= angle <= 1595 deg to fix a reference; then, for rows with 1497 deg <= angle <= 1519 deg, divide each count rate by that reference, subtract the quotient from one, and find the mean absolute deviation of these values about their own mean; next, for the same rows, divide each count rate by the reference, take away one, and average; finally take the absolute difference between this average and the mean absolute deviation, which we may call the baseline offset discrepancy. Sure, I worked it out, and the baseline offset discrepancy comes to 0.24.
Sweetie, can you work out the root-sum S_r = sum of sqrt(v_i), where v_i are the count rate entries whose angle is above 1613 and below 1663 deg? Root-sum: 472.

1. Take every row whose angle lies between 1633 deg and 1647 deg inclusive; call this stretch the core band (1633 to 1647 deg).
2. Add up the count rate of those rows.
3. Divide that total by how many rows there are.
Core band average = 350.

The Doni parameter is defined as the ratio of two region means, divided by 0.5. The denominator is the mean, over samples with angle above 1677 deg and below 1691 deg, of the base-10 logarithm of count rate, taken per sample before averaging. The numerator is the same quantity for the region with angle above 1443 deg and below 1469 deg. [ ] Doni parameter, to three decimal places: 1.872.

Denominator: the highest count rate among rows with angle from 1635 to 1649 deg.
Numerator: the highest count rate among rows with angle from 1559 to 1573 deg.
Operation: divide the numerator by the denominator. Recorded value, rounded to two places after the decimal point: 0.98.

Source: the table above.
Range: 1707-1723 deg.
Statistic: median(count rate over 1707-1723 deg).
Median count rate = 463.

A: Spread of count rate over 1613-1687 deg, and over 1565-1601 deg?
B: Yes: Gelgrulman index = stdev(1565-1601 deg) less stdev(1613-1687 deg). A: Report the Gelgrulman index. -15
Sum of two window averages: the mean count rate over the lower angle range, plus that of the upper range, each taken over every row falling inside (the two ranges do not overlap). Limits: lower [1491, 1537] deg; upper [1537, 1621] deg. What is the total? 650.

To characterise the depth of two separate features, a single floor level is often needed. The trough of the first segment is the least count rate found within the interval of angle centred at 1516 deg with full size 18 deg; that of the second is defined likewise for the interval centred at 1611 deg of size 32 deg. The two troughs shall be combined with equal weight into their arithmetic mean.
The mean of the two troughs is 294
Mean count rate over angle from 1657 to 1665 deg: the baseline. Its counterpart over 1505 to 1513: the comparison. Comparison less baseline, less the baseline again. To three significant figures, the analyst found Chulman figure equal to -423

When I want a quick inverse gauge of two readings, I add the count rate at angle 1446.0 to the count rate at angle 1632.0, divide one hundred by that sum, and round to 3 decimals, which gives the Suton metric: 0.164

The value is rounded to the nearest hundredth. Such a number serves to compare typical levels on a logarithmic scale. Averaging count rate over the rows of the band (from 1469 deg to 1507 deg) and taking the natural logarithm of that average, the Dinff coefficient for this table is 5.50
